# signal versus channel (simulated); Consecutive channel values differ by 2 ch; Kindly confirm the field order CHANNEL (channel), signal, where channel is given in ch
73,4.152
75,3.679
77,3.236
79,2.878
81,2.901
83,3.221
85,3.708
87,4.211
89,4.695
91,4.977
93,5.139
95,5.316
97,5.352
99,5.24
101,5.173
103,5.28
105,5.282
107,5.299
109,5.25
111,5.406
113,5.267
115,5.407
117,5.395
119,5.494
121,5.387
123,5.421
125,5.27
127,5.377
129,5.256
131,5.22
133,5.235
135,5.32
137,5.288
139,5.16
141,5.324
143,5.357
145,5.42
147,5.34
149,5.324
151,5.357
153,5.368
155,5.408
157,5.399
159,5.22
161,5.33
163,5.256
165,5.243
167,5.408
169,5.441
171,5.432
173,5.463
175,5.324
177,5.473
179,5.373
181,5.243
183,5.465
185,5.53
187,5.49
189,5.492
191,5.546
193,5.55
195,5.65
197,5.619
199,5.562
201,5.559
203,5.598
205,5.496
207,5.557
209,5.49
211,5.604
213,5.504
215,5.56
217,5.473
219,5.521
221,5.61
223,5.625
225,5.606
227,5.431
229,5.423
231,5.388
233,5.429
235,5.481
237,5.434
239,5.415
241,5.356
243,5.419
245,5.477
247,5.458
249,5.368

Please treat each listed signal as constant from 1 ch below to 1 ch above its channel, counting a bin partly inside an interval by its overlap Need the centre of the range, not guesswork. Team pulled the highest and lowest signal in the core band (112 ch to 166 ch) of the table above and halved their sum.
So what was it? 5.33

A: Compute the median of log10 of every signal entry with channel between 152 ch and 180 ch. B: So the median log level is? 0.731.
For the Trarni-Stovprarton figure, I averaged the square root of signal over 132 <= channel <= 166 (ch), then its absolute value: 2.31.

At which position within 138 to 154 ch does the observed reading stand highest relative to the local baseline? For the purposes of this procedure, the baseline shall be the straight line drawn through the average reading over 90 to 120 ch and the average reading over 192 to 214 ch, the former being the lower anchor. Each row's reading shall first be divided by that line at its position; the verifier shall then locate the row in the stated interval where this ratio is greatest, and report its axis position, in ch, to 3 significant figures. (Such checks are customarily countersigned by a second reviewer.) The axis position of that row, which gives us 145 ch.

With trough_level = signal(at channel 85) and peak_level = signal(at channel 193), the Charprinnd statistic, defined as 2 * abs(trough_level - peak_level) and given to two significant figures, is 3.7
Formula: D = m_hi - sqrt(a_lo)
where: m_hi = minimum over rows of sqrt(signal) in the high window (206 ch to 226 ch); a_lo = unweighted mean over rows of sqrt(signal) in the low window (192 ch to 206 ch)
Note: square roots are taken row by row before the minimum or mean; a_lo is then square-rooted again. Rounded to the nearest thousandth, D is 0.803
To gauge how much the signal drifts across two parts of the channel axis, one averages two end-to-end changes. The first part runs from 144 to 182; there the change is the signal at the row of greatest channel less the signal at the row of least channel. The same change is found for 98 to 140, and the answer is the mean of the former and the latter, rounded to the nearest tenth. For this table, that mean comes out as -0.1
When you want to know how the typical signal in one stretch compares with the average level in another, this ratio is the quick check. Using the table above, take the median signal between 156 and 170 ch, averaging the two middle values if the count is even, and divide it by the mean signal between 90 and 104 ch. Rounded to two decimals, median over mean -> 1.02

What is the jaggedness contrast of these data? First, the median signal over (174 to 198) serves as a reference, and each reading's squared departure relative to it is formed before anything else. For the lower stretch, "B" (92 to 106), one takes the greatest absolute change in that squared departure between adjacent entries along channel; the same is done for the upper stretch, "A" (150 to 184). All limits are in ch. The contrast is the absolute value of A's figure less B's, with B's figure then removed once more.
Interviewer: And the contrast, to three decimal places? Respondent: -0.065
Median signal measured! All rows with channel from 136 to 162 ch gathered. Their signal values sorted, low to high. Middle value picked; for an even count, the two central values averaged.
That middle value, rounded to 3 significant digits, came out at 5.34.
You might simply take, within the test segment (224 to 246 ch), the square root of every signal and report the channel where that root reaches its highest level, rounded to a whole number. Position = 225 ch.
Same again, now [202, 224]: 223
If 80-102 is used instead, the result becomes 97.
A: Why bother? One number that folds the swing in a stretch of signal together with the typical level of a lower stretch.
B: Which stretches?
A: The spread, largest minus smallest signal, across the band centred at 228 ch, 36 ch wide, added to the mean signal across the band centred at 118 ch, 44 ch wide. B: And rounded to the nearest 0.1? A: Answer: 5.6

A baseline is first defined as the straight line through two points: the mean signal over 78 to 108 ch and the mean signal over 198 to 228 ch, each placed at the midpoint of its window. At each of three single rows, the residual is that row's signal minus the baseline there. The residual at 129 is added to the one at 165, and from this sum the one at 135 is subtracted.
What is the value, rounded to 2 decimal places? 0.07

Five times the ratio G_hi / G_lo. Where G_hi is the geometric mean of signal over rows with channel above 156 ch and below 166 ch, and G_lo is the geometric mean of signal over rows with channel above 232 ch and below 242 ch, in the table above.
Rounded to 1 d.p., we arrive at 4.9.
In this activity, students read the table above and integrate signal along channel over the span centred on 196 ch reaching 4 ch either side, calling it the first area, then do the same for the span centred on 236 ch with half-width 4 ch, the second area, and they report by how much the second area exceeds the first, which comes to -1.24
